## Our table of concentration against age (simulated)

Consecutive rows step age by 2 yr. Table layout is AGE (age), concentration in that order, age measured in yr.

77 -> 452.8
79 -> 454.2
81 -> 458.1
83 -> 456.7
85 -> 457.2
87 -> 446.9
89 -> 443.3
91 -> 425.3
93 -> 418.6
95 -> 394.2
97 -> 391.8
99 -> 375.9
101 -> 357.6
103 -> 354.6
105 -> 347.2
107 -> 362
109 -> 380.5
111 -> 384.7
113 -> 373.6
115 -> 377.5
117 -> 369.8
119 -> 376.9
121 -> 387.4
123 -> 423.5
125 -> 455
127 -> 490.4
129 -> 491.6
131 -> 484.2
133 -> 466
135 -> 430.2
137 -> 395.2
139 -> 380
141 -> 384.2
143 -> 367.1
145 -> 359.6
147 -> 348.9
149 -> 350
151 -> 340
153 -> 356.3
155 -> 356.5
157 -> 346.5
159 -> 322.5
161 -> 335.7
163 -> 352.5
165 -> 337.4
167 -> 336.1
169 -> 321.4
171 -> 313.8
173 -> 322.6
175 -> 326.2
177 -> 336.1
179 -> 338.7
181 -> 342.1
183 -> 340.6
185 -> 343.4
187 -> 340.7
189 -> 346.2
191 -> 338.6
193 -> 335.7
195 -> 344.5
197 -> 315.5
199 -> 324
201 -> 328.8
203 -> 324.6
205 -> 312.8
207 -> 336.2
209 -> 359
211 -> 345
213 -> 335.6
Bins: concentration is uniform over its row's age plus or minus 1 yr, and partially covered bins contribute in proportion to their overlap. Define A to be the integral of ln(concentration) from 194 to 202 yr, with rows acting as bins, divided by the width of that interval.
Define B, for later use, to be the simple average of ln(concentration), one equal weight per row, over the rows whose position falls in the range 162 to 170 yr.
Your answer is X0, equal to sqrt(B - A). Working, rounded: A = 5.79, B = 5.82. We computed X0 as 0.16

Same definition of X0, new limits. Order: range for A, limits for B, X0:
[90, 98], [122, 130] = 0.36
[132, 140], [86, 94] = 0.20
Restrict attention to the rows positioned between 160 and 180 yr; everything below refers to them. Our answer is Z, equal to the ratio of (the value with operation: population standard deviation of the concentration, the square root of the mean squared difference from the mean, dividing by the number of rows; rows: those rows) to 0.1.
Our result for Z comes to 105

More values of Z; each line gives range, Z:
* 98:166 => 453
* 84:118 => 332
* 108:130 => 452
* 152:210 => 125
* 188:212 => 130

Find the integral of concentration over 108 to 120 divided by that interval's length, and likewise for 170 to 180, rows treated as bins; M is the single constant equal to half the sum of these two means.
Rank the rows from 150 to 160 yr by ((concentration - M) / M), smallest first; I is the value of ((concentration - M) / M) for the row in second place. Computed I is -0.03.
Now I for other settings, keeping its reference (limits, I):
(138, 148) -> 0.02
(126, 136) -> 0.32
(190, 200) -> -0.08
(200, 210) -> -0.08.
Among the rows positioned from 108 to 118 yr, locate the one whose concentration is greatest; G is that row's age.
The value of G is 111 yr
